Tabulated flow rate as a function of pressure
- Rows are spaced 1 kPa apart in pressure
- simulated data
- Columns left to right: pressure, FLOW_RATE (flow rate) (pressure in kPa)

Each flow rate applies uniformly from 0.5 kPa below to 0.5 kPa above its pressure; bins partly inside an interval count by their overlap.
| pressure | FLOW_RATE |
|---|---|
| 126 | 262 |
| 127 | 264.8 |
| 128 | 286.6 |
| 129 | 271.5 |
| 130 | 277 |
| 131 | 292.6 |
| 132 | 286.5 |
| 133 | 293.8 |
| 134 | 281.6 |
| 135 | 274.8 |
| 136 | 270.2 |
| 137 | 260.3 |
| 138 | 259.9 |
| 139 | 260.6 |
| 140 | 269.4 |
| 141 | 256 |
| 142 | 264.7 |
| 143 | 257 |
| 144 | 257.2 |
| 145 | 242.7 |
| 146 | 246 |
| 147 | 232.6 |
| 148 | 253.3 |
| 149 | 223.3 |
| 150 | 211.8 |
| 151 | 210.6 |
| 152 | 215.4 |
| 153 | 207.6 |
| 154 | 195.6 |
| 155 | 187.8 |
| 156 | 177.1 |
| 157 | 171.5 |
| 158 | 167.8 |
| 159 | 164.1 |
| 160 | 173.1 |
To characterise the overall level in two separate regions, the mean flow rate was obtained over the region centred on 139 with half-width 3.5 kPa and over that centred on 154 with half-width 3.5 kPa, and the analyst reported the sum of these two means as 458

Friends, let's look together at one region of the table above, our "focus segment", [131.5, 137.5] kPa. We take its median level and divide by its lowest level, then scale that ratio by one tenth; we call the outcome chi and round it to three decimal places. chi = 0.107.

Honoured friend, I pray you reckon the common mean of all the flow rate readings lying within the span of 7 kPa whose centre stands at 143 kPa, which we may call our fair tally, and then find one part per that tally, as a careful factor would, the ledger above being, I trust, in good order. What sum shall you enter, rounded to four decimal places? 0.0039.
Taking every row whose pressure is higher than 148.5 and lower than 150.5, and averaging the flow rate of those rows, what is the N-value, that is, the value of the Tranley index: 218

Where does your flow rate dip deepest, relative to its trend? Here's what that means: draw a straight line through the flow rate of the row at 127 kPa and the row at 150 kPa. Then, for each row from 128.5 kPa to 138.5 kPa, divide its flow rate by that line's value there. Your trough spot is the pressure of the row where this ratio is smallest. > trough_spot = 129 kPa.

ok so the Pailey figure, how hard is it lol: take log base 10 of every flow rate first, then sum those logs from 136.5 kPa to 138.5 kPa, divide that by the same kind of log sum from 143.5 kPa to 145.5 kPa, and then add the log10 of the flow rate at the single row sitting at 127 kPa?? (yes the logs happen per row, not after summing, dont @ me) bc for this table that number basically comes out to 3.43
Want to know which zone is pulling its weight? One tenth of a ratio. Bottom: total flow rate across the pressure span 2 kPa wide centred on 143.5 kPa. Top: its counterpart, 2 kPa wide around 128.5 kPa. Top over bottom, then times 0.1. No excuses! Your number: 0.109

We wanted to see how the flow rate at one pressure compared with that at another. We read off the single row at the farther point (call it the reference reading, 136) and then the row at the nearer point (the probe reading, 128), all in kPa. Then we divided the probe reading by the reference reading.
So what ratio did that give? 1.06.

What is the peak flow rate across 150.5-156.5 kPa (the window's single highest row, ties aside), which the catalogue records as 215.4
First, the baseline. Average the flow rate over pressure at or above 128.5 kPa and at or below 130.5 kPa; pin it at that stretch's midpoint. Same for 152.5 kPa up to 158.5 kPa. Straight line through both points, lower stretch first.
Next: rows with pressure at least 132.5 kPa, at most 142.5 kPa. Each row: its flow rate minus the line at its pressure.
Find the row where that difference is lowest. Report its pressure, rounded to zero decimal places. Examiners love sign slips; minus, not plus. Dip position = 137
